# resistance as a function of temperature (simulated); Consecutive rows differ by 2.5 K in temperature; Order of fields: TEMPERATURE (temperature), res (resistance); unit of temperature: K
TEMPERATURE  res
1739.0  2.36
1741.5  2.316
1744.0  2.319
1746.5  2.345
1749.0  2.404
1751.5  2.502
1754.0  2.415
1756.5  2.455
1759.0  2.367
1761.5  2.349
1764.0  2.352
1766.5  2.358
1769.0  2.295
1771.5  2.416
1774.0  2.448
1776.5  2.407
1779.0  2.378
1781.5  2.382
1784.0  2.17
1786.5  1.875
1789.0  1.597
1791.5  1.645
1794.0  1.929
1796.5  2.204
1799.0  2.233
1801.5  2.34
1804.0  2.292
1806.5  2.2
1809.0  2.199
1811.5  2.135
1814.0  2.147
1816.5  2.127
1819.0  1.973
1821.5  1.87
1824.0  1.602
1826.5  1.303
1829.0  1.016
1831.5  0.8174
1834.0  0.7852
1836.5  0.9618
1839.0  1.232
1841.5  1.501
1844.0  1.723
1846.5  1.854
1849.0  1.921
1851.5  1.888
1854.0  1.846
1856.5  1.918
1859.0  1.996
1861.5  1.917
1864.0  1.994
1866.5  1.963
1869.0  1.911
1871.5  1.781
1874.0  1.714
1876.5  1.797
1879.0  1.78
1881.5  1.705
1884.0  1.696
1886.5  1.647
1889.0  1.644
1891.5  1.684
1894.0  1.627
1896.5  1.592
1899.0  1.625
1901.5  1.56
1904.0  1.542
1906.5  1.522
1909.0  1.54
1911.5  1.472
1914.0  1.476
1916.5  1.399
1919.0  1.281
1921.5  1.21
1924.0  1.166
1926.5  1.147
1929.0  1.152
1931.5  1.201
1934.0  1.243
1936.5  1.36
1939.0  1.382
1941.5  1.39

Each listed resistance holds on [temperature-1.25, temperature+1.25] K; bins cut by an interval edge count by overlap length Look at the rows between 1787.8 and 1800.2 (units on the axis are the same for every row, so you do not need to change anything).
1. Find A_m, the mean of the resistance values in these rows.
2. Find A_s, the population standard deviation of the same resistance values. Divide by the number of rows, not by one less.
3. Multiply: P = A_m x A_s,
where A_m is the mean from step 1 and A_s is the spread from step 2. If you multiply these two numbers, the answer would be 0.51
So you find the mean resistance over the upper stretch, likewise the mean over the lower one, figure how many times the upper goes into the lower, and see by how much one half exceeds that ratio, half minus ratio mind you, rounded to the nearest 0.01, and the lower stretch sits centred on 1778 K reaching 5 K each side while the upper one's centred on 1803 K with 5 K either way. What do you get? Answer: -0.56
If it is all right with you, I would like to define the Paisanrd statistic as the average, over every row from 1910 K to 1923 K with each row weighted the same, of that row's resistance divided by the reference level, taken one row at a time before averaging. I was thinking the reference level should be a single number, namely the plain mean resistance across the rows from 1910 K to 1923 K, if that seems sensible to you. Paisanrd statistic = 1.00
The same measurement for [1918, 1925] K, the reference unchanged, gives 0.89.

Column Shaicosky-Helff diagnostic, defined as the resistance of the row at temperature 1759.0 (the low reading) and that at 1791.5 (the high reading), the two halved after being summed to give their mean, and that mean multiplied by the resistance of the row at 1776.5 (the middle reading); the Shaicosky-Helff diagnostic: 4.8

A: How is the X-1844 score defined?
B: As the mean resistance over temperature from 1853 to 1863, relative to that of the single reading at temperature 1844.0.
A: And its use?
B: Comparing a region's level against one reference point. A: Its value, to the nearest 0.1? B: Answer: 1.1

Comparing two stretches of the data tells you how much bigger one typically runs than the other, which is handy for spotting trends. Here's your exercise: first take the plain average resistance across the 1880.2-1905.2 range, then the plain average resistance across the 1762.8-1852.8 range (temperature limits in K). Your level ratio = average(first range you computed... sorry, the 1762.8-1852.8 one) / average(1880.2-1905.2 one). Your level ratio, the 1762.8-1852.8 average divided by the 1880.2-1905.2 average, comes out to 1.17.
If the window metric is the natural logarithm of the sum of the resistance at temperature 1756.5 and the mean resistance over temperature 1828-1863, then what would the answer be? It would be 1.38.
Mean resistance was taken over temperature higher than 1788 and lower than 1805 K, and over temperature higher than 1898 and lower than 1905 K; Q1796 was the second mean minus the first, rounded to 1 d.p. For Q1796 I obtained -0.5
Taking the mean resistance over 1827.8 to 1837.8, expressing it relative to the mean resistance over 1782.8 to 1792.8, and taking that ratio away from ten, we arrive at 9.51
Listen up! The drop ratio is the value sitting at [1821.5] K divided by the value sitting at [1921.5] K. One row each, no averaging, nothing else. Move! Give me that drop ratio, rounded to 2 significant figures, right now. 1.5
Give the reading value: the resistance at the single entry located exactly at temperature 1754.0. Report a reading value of 2.415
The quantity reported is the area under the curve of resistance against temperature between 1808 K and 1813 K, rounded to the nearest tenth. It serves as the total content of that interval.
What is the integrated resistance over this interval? 10.8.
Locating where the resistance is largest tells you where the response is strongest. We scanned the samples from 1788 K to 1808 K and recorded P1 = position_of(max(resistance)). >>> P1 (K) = 1801.5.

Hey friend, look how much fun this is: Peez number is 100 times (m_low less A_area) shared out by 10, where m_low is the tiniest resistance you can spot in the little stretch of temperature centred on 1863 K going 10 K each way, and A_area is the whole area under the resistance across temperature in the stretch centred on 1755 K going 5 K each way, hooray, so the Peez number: -226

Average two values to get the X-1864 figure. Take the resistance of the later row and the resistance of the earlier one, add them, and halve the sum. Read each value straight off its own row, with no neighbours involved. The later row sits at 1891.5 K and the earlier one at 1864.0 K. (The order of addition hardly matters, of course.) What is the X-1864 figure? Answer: 1.84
